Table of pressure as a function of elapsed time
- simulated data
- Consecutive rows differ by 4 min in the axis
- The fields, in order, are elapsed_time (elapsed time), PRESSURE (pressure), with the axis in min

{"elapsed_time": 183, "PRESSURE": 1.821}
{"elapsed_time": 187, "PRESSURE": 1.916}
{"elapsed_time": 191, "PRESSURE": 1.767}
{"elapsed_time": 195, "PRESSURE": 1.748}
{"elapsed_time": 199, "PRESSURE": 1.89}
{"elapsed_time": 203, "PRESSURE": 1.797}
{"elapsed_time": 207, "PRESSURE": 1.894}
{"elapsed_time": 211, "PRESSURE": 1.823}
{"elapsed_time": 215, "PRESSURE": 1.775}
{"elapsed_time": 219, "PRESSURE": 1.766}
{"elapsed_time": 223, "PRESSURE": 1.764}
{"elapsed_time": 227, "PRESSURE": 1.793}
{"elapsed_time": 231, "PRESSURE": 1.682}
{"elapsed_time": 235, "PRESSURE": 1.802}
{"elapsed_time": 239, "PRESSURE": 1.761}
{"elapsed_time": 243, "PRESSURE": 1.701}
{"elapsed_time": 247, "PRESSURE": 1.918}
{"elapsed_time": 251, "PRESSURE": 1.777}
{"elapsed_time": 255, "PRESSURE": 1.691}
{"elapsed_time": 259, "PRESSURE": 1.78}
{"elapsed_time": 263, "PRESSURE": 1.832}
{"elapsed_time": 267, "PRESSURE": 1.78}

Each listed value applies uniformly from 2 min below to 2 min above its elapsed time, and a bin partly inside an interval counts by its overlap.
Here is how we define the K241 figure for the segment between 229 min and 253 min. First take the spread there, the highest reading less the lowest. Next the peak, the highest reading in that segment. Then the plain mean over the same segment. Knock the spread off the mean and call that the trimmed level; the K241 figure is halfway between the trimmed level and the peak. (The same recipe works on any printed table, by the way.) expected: 1.728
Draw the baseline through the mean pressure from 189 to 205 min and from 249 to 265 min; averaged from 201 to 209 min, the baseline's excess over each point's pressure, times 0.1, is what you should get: -0.0049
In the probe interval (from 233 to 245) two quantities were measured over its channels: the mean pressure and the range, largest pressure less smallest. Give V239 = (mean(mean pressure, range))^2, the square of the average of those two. 0.86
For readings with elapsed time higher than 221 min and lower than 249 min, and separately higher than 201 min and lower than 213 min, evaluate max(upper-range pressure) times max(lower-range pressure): 3.63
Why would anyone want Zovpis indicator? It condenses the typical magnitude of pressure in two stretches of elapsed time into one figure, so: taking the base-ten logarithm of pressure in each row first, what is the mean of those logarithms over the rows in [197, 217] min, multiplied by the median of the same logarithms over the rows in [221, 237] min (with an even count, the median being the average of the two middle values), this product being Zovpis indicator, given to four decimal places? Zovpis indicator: 0.0659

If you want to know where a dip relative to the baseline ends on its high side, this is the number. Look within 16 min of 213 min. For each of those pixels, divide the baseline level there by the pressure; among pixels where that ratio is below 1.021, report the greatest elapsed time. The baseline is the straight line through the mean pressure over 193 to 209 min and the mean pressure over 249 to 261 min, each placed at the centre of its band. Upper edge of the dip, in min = 227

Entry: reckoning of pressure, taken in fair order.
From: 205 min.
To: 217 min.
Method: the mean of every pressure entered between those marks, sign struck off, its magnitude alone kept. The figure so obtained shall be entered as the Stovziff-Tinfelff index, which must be 1.831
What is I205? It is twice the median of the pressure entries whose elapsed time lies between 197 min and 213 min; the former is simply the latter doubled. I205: 3.71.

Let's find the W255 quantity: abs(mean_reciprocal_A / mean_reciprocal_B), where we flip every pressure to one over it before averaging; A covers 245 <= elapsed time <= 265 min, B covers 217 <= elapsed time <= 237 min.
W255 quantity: 0.98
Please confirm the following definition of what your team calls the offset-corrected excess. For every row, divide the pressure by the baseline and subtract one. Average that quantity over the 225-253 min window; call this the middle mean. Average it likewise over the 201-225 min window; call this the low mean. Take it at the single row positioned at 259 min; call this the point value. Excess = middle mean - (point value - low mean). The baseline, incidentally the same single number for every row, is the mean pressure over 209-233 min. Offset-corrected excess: 0.018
